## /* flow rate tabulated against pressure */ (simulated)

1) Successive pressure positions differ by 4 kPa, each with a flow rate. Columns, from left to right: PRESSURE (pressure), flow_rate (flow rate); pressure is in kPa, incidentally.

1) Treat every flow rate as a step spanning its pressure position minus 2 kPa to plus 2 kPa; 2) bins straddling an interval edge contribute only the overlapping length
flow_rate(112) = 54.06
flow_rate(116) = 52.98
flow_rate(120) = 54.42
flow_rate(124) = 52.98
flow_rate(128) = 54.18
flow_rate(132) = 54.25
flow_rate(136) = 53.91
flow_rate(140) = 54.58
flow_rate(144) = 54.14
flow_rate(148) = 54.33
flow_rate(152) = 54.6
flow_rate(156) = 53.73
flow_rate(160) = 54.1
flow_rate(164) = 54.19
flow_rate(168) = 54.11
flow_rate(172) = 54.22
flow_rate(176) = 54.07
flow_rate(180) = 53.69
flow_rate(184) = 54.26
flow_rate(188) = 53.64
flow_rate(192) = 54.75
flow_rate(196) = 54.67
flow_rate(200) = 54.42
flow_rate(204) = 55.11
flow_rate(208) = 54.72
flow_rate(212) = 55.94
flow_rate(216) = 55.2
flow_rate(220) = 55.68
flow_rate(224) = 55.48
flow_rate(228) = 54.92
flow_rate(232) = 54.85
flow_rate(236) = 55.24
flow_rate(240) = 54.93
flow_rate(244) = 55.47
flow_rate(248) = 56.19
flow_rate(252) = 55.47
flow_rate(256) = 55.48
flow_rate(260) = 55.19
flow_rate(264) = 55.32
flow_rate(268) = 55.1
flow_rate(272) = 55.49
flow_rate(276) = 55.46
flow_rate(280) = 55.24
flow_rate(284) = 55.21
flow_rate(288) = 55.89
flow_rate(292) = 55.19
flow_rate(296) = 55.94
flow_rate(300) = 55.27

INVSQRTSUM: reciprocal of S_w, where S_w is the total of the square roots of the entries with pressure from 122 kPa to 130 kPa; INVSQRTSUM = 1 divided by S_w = 0.0683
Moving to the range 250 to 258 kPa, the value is 0.0671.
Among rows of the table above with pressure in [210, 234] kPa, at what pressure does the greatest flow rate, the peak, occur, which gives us 212 kPa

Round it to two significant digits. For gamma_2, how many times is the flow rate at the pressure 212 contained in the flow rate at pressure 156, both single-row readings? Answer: 0.96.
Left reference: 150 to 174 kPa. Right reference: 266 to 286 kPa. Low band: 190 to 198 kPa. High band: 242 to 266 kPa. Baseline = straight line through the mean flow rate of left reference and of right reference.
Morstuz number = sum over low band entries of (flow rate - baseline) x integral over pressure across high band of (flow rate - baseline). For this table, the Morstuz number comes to 4.9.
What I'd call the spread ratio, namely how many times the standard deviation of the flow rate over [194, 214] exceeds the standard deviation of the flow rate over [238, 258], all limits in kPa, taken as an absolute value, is 1.3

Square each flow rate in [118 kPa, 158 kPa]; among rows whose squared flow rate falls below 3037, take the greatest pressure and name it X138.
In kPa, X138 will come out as 156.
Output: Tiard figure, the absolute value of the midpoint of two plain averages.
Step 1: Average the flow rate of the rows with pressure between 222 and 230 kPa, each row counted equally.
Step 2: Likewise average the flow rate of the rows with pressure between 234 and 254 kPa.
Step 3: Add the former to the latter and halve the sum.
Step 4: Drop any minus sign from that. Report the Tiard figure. 55.3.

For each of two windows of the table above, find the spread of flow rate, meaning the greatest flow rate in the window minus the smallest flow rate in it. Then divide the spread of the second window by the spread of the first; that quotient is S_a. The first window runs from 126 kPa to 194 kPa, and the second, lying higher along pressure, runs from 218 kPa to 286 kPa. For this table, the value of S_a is 1.2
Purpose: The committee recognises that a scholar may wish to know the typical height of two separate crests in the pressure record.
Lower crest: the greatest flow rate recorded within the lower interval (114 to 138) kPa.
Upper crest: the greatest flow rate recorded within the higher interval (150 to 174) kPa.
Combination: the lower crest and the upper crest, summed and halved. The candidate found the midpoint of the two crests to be 54.5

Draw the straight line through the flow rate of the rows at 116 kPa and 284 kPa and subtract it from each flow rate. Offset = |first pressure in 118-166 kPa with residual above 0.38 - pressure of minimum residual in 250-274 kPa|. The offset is 148 kPa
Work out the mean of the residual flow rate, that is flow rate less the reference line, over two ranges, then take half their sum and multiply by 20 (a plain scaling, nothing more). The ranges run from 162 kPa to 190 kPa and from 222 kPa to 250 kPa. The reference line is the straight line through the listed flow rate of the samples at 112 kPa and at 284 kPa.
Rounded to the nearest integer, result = -1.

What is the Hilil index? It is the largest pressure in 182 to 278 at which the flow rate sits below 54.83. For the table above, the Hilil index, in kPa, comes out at 208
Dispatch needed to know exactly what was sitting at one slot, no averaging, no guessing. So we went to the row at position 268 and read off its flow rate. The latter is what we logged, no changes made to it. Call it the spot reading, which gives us 55.1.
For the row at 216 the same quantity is 55.2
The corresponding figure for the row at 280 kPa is 55.24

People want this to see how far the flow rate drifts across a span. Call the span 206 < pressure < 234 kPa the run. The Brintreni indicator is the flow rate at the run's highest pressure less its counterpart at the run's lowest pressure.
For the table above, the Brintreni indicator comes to 0.13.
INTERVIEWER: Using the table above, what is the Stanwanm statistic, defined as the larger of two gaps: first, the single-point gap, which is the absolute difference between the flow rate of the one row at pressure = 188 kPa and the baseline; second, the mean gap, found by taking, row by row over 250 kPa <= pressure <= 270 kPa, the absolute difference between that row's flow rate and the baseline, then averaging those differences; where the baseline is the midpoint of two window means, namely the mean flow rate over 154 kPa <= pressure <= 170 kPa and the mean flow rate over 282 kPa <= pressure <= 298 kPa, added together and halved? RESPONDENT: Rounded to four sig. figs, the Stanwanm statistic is 1.155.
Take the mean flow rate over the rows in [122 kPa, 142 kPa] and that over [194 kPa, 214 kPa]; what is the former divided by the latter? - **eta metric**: 0.98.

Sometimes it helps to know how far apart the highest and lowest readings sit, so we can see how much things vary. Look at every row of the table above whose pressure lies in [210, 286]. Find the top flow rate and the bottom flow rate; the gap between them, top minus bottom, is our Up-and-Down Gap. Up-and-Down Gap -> 1.34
